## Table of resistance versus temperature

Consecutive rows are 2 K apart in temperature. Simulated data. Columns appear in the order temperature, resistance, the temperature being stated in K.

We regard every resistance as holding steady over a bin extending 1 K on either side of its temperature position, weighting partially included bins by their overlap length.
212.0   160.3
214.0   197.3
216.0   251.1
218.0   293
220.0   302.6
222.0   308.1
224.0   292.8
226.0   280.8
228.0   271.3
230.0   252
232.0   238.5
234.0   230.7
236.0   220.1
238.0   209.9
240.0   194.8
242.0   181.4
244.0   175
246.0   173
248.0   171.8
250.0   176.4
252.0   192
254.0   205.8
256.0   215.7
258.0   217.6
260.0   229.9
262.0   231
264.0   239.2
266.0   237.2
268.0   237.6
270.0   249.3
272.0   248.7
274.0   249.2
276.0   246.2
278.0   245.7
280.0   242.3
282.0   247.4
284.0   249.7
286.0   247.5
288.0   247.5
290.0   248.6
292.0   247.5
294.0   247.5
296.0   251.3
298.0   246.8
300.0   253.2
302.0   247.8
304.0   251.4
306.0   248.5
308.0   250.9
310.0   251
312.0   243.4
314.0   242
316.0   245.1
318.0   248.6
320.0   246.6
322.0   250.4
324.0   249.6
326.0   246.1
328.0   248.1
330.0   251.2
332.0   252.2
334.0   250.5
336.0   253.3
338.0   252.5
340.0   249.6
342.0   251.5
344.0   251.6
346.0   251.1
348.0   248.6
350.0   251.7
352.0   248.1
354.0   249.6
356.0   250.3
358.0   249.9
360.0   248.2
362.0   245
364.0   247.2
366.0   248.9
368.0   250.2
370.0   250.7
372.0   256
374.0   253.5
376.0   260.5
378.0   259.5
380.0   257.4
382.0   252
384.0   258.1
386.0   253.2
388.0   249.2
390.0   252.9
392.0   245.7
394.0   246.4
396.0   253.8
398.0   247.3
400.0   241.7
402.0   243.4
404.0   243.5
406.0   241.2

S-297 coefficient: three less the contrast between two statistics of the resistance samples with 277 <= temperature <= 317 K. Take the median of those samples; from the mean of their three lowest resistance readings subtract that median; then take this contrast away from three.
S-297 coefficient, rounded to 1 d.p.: 7.9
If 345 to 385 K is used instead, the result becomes 6.7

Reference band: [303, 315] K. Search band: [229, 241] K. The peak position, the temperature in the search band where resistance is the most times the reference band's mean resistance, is 230.0 K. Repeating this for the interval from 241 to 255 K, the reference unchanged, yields 254.0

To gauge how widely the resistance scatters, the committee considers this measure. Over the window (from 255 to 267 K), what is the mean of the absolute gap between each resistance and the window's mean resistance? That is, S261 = 7.9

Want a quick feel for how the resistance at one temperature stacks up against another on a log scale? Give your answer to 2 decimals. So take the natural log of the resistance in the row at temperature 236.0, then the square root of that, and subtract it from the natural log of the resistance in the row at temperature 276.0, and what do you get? 3.18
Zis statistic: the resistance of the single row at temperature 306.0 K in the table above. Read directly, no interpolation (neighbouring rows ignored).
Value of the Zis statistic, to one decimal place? 248.5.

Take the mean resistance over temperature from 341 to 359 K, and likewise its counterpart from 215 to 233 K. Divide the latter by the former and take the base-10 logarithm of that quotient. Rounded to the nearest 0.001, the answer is 0.044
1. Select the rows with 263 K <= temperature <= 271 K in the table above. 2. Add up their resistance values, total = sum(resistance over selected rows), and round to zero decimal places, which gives 963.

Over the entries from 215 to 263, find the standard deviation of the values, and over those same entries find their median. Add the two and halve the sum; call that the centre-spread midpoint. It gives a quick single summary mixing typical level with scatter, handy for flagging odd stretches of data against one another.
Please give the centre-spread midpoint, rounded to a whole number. 134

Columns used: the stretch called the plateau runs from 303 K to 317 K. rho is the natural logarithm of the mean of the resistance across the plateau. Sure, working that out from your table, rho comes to 5.51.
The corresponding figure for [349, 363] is 5.52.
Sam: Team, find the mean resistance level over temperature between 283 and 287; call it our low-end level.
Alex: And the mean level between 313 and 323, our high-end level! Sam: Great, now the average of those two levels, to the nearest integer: 248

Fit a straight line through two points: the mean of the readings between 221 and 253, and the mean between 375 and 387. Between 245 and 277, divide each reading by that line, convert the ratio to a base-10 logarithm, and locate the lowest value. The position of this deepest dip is 248.0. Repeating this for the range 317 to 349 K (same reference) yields 348.0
